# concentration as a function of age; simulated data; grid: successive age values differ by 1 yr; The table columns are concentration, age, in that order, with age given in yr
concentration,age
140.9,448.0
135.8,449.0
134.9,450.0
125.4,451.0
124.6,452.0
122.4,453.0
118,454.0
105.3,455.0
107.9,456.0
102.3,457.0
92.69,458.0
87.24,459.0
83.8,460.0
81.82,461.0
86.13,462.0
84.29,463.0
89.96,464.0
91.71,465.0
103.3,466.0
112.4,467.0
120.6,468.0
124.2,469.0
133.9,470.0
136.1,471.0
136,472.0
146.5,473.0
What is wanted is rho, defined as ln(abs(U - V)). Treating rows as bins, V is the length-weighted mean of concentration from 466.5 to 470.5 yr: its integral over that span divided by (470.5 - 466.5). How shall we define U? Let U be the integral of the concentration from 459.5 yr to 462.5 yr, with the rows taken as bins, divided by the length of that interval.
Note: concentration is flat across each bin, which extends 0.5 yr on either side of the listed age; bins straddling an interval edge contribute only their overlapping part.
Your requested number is 3.7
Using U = 84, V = 123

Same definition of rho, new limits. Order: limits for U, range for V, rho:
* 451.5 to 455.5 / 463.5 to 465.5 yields 3.3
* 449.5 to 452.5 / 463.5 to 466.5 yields 3.5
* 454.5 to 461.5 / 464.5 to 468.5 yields 2.5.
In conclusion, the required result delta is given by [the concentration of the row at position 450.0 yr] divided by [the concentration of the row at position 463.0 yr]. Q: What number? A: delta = 1.60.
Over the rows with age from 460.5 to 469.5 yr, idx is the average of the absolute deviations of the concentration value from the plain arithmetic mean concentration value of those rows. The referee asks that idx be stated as 14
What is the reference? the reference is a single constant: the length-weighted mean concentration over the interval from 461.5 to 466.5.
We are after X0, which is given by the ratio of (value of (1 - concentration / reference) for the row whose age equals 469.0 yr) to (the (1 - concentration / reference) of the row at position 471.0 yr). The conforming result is 1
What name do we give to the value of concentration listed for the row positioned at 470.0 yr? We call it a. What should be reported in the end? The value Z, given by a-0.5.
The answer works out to 133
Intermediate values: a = 133.9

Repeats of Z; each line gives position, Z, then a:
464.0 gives 89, 89.96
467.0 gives 112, 112.4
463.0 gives 84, 84.29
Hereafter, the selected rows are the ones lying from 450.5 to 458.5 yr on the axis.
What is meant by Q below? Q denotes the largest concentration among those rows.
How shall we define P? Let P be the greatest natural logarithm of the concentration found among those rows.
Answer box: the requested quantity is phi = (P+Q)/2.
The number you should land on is 65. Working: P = 4.83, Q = 125.4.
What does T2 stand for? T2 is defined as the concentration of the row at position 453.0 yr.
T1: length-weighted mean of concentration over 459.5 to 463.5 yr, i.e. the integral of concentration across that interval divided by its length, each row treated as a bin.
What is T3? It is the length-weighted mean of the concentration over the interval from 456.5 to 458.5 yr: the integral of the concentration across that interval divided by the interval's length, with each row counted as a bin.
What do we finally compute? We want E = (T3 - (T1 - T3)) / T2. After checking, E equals 0.9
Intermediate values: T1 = 84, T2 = 122.4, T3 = 97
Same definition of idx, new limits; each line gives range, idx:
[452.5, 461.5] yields 12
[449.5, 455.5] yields 7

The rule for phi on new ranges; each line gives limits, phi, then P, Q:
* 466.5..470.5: 69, 4.90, 133.9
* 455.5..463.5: 56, 4.68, 107.9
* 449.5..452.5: 70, 4.90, 134.9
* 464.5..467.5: 59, 4.72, 112.4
